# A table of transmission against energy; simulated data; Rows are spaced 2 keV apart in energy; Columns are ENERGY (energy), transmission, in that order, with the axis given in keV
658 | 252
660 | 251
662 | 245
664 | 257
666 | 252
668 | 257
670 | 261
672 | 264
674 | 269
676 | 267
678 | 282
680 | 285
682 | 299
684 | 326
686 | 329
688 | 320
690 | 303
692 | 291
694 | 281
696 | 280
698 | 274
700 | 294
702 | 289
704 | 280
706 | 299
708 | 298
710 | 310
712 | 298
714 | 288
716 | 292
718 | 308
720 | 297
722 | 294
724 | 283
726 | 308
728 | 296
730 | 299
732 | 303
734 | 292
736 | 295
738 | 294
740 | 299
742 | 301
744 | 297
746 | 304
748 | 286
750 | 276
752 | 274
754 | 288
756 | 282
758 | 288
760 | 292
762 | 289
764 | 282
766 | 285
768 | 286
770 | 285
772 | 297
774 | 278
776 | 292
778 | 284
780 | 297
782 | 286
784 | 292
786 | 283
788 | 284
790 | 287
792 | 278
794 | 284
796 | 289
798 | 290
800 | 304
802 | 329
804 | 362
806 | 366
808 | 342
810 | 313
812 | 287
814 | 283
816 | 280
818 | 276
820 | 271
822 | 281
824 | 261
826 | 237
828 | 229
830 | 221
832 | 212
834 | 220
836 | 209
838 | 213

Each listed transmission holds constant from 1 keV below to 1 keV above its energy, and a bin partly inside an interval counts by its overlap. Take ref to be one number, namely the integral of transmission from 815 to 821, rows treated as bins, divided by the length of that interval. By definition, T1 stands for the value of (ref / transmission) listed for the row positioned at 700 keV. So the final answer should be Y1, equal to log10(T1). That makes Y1 -0.028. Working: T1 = 0.938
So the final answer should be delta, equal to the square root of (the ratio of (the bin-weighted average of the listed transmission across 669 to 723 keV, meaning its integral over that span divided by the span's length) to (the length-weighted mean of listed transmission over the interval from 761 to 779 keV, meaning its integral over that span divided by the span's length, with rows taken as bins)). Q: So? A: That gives 1.01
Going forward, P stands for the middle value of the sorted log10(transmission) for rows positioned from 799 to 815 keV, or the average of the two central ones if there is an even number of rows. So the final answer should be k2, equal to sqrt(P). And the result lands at 1.58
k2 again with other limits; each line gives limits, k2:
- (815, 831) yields 1.56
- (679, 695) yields 1.57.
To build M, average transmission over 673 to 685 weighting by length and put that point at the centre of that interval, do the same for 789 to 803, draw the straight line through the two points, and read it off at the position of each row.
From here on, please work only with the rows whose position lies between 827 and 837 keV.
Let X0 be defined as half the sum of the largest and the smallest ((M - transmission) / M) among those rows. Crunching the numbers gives 0.261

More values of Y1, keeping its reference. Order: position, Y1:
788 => -0.013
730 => -0.035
